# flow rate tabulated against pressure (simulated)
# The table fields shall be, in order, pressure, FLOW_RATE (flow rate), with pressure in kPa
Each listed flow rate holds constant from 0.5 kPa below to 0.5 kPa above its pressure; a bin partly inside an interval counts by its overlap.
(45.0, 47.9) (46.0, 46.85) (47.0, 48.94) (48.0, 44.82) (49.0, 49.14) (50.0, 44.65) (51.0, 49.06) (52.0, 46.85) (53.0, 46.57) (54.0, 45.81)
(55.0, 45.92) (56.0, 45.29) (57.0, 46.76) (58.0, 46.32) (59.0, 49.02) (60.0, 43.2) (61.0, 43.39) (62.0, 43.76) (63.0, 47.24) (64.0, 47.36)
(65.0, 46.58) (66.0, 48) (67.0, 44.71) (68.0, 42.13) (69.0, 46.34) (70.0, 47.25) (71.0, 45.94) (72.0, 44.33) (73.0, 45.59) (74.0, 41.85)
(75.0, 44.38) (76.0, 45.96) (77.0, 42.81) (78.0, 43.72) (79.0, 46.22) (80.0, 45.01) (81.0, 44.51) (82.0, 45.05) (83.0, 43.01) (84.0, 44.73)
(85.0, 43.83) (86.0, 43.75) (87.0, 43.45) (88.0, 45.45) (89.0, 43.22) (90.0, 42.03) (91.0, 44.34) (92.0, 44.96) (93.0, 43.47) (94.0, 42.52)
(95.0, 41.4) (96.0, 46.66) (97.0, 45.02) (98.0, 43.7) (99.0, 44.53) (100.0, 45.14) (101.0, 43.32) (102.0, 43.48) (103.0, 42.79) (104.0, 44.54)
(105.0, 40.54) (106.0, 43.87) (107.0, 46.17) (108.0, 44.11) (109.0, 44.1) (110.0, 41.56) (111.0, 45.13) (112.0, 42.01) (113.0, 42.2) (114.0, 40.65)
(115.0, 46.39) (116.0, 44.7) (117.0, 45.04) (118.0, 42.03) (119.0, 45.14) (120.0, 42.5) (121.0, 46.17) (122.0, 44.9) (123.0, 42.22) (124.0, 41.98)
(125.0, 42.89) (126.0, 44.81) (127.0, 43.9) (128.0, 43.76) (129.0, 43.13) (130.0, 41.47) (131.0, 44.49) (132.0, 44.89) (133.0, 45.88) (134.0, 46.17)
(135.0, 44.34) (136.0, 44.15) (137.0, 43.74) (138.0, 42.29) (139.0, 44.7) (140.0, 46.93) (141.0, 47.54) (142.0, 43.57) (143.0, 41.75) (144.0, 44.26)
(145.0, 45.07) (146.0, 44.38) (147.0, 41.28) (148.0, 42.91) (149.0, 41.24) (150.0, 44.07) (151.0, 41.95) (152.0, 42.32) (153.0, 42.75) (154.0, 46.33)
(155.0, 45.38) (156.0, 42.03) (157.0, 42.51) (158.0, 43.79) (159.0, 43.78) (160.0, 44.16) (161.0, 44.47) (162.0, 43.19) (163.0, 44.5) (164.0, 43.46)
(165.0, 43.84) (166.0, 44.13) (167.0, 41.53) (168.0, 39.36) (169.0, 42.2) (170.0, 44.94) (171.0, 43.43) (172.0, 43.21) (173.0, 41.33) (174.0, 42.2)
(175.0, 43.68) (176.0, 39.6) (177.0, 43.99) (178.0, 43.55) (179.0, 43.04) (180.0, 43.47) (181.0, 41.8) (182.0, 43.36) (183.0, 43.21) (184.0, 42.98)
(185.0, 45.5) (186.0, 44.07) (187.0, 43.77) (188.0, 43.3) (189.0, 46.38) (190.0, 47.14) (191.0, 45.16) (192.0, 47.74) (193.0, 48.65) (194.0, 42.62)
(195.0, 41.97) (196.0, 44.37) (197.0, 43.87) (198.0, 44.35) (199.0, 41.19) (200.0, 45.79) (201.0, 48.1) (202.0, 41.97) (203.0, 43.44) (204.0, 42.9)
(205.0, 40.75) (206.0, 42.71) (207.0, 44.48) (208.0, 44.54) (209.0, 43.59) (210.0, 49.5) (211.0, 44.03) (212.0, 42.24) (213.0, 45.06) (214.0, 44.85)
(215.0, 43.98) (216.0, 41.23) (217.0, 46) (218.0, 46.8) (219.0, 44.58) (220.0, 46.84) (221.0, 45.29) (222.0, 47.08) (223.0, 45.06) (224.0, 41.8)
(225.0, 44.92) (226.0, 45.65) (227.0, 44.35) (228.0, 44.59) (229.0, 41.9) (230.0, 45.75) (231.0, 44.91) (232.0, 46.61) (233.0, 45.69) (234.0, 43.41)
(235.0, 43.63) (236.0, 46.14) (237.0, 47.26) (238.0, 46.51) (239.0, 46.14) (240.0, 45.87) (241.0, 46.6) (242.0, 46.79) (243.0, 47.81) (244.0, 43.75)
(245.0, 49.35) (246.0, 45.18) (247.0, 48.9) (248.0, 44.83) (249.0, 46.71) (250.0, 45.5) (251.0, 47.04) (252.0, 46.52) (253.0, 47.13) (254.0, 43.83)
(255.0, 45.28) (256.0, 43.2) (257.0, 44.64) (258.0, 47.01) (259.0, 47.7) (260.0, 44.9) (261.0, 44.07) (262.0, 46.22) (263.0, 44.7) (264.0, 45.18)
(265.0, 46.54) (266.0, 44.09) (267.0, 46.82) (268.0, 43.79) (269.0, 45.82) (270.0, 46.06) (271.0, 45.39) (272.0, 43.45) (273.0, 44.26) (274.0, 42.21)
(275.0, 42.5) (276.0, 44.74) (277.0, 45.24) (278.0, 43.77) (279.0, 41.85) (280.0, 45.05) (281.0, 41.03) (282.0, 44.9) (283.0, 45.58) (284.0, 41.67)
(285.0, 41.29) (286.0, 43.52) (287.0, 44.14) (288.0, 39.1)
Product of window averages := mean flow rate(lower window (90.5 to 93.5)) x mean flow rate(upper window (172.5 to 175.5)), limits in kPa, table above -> 1877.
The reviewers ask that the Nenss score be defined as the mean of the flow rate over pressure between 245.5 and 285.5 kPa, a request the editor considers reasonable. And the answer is 44.9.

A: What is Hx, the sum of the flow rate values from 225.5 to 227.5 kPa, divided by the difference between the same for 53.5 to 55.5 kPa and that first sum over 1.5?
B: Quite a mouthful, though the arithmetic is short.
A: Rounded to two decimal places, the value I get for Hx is 2.84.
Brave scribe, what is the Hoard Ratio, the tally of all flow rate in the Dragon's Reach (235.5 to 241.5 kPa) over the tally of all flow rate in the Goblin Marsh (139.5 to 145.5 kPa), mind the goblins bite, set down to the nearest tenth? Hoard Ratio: 1.0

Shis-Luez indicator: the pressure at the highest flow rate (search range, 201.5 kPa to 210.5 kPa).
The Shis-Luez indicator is 210.0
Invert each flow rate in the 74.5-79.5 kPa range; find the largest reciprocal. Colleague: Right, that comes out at 0.0234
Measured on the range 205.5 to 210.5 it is 0.0234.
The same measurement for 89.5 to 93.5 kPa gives 0.0238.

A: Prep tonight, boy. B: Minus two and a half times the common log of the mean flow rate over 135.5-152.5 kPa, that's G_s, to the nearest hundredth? -4.10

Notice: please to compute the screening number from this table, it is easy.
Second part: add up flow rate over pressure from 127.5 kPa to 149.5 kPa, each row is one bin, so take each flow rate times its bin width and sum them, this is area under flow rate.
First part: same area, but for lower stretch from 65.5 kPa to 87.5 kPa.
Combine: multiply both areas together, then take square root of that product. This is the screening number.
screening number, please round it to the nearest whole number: 975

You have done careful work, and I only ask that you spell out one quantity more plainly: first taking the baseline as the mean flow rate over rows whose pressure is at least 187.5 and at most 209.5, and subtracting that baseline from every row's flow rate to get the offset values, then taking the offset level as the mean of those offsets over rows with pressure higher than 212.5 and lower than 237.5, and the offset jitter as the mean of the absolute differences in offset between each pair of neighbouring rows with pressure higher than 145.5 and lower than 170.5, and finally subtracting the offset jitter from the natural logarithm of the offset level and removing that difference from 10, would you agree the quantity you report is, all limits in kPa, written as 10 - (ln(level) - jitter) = 12.0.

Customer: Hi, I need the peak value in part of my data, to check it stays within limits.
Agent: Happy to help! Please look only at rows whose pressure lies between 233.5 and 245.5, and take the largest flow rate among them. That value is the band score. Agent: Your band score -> 49.35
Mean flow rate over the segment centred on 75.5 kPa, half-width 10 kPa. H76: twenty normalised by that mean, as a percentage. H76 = 44.7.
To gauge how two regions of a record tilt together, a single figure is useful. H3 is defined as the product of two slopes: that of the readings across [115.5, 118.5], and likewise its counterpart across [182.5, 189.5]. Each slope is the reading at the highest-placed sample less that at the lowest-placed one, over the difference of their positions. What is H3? -0.71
